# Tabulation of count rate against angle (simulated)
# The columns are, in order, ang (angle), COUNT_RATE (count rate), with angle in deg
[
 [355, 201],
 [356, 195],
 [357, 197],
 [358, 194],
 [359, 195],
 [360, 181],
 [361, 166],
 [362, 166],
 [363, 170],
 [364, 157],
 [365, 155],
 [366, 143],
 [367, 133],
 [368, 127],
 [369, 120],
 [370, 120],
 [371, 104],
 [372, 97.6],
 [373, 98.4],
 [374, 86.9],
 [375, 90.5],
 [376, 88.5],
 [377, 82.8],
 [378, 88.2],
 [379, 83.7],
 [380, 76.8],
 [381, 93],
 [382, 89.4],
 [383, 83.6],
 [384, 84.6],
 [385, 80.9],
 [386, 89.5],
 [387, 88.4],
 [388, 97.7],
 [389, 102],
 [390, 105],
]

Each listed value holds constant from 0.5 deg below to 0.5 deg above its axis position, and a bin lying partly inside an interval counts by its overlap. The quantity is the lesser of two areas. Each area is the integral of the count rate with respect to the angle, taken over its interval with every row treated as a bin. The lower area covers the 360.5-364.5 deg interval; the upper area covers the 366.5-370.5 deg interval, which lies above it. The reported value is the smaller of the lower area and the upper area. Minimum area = 500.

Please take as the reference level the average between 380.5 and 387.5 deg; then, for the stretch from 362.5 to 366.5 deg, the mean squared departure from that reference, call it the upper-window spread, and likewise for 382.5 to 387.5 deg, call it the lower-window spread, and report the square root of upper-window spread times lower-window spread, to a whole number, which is 249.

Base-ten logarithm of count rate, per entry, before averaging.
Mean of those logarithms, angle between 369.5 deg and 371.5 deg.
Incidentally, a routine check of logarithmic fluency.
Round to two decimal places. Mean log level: 2.05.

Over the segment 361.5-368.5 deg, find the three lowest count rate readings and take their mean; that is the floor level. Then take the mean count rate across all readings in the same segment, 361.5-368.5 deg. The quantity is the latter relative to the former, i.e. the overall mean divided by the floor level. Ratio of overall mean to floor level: 1.12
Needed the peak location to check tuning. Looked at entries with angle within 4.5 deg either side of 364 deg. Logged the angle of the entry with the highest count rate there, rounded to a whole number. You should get 360 deg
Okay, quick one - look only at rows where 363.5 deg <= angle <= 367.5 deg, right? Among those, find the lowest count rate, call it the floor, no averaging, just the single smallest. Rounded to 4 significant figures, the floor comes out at 133.0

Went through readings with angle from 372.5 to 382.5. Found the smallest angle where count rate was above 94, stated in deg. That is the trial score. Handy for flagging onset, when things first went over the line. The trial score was 373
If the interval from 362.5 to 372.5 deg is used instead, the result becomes 363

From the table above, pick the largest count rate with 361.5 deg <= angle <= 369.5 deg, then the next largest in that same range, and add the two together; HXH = 336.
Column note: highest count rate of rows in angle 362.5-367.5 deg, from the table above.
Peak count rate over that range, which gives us 170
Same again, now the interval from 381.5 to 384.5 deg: 89.4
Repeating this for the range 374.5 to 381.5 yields 93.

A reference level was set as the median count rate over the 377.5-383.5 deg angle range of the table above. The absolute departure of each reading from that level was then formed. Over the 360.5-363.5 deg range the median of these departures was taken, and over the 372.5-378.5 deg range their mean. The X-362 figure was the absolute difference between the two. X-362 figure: 76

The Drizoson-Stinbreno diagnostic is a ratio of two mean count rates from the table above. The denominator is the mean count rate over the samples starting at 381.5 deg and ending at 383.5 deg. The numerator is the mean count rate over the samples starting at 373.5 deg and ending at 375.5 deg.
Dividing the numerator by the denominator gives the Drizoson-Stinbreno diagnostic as 1.0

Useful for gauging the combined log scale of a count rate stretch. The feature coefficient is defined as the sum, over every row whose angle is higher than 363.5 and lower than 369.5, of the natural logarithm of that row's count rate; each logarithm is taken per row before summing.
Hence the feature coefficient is 29.6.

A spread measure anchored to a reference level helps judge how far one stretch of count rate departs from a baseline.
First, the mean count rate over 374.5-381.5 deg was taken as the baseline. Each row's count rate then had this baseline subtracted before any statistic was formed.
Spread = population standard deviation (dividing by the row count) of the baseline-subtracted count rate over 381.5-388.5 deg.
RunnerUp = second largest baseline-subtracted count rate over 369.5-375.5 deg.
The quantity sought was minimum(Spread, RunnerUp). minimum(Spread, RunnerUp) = 5.1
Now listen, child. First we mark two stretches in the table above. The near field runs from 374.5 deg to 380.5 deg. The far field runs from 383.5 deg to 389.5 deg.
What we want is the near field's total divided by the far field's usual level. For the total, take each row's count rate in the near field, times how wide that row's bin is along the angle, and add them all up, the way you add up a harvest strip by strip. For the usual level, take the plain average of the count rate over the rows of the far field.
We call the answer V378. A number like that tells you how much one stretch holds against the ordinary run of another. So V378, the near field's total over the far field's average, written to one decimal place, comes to 5.6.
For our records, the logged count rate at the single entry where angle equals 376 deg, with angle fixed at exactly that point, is 88.5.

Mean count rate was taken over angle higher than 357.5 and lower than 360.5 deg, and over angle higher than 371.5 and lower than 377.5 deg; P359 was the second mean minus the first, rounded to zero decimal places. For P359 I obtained -99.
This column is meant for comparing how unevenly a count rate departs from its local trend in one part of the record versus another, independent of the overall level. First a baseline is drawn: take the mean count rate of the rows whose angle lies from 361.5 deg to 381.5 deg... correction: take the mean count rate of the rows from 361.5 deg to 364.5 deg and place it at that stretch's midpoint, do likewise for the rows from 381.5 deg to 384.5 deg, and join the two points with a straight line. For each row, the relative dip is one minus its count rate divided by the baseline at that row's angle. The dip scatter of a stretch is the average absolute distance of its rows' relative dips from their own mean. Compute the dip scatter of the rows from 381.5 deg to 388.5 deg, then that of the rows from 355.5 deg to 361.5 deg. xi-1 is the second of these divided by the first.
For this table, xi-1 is 0.2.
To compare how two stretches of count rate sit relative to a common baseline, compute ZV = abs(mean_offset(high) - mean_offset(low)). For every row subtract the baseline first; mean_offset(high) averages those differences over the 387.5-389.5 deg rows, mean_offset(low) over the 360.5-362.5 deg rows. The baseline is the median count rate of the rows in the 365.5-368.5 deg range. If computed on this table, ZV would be 66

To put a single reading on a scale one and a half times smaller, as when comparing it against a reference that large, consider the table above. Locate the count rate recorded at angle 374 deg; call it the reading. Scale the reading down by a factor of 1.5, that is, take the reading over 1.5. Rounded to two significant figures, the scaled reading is 58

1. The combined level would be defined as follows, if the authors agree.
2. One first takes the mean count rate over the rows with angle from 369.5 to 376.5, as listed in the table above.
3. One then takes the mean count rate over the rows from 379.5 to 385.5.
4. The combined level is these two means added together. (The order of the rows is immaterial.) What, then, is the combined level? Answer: 183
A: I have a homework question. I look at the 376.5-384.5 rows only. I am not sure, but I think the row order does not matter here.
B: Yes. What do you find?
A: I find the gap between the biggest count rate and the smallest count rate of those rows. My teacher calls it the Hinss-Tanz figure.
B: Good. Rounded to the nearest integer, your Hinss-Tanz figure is 16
